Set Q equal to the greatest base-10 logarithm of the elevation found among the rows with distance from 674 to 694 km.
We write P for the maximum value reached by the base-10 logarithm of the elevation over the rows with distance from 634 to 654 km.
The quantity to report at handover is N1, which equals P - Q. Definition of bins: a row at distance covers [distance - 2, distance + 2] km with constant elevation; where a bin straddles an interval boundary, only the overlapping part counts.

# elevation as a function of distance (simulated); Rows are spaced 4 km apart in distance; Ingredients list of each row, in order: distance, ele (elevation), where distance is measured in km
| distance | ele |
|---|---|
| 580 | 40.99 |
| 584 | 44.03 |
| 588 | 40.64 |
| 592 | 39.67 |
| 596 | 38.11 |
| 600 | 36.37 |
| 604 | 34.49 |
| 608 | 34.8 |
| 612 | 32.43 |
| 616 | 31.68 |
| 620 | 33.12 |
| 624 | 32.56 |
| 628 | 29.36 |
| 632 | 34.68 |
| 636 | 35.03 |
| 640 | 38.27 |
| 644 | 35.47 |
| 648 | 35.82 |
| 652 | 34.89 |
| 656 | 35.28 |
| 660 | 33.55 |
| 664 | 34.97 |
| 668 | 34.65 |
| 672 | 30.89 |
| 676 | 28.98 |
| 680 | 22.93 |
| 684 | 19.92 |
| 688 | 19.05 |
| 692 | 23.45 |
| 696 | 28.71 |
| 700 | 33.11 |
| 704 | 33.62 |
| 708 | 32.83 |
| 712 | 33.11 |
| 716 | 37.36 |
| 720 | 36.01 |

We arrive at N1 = 0.12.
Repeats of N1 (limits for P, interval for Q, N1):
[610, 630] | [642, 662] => -0.03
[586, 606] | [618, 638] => 0.06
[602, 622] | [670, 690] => 0.05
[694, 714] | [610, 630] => 0.01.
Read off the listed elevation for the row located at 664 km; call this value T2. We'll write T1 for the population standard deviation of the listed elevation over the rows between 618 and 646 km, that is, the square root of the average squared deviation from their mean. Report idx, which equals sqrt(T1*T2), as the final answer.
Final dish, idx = 9.5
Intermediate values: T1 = 2.6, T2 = 34.97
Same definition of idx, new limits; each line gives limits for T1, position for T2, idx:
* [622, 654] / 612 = 8.9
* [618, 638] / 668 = 8.4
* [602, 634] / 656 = 7.8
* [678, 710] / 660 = 13.8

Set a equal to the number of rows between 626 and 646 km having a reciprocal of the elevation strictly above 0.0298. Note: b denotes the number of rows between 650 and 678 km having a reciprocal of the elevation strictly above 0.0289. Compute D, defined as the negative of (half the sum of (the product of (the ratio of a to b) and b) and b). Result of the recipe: -2.0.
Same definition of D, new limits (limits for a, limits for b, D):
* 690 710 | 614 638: -4.0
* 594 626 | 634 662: -2.5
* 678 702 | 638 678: -4.5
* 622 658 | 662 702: -5.0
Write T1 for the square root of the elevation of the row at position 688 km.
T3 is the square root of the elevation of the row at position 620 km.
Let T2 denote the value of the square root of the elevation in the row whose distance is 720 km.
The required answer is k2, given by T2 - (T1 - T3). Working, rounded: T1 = 4.36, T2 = 6.00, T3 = 5.75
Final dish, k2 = 7.4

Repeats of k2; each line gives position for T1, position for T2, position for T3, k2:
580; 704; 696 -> 4.8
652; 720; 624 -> 5.8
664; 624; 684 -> 4.3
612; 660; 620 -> 5.9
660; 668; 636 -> 6.0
